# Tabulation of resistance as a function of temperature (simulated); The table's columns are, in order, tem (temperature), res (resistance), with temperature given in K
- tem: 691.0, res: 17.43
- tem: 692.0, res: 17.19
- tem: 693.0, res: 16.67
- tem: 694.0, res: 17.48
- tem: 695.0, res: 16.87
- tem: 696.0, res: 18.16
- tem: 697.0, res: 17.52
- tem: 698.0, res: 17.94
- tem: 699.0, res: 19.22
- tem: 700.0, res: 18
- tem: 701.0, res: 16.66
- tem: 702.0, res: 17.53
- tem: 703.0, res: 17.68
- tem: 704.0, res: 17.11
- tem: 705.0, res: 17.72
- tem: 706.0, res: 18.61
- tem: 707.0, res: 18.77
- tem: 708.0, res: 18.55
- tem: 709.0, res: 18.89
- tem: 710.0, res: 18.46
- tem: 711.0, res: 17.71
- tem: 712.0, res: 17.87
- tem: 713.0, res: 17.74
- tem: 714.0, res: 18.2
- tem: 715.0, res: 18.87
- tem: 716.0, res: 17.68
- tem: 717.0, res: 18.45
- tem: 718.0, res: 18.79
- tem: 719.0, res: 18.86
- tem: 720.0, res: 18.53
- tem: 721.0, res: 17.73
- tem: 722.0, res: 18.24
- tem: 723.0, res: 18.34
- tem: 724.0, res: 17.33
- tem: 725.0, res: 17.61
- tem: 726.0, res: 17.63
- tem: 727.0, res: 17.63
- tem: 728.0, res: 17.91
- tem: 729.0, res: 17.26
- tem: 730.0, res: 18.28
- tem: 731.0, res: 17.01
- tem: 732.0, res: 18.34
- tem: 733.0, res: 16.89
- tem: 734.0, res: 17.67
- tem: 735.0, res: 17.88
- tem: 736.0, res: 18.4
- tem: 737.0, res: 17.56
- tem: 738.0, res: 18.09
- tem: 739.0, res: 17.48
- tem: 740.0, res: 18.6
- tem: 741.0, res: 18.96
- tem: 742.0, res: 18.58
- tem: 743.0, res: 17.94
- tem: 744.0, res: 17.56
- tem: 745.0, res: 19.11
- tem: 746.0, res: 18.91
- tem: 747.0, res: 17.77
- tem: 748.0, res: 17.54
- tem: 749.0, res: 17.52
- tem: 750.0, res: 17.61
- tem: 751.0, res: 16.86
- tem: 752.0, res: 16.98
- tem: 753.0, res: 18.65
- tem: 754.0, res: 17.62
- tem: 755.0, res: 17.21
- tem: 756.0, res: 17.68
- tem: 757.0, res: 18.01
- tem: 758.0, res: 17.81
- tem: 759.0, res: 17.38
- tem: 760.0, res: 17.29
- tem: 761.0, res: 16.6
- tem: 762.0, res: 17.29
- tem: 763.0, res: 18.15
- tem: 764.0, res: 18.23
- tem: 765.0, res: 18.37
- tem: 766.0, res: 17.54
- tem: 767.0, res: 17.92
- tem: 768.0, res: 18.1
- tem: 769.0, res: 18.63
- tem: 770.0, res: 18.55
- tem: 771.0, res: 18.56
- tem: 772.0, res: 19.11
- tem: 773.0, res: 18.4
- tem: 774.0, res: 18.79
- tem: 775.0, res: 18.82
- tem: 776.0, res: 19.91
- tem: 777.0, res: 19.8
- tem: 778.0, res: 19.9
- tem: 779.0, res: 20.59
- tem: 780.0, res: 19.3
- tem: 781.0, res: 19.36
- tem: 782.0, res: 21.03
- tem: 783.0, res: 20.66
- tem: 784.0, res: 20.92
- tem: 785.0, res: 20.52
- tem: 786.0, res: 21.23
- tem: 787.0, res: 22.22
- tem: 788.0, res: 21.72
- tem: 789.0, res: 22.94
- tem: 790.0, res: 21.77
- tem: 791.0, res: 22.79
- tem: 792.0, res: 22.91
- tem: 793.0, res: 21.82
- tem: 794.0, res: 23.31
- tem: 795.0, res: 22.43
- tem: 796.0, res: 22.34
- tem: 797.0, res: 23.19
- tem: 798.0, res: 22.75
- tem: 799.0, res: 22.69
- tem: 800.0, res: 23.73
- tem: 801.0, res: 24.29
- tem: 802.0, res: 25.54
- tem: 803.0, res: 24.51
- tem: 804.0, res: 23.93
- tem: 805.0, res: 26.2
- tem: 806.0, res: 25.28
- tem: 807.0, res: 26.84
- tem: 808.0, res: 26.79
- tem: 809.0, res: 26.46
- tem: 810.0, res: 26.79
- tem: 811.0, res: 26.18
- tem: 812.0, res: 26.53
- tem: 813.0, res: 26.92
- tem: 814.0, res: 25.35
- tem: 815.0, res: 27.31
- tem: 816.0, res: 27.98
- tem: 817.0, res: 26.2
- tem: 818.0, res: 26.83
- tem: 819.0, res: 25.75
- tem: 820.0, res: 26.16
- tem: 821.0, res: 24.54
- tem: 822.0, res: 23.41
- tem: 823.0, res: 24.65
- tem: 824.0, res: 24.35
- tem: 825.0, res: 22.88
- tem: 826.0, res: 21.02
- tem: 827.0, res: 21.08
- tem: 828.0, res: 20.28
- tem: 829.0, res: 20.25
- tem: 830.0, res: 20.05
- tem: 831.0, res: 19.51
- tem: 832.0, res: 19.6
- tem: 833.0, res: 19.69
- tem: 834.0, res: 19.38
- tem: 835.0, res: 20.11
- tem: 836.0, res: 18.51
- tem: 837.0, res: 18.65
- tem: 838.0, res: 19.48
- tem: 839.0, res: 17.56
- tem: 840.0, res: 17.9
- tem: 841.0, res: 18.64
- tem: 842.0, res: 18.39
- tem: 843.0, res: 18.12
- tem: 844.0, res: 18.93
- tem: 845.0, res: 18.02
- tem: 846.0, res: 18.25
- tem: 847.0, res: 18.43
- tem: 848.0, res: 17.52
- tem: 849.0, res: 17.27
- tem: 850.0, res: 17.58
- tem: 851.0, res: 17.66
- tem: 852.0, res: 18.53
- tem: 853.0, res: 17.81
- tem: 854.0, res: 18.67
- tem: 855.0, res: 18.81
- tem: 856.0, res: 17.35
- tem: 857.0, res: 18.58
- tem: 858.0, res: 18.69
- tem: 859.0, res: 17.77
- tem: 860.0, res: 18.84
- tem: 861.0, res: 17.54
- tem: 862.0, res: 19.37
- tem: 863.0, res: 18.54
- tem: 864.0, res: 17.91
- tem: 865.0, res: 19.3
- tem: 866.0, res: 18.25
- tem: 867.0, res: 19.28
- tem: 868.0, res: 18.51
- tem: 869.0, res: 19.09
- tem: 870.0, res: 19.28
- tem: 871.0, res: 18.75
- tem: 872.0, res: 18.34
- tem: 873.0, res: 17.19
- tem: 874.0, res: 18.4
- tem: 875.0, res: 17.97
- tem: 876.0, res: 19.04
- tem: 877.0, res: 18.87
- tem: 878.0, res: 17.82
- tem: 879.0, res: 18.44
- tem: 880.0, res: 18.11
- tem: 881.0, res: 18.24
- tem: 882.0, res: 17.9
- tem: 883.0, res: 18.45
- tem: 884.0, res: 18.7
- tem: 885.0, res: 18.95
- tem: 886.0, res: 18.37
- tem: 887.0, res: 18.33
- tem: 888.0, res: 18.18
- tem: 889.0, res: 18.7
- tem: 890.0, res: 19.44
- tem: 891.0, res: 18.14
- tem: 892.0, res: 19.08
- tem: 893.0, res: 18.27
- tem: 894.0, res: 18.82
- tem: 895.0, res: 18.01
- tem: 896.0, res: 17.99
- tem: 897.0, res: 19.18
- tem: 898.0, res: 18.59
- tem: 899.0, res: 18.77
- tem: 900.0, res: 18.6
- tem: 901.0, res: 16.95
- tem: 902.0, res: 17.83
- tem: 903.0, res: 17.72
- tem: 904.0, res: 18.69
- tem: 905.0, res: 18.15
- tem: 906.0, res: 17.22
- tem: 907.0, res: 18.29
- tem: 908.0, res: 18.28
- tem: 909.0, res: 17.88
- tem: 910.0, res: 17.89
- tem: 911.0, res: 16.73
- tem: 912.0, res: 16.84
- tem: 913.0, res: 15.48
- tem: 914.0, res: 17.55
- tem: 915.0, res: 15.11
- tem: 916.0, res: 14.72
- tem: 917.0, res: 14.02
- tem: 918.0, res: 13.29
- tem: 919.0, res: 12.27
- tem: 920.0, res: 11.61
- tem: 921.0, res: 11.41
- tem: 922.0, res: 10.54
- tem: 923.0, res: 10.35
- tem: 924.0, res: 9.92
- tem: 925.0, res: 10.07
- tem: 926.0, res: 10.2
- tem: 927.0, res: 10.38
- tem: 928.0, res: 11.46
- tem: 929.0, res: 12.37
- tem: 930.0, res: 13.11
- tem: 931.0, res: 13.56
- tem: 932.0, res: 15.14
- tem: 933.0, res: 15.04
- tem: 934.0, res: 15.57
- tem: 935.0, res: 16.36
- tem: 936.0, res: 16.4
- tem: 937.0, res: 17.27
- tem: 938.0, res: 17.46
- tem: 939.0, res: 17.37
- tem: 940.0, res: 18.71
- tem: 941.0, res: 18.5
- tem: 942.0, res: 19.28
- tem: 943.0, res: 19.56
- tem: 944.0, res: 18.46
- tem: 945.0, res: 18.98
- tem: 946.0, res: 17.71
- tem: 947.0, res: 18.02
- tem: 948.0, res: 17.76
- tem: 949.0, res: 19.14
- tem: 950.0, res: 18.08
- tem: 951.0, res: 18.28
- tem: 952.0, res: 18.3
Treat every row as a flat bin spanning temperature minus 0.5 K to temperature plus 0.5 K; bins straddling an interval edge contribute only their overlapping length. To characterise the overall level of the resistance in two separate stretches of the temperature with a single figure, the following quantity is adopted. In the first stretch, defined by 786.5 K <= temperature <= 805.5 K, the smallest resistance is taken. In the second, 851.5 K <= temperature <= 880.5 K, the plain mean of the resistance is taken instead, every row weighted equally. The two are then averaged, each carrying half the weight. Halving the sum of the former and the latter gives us 20.1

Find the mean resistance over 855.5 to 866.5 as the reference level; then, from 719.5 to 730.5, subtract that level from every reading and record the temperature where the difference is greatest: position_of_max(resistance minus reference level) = 720.0 K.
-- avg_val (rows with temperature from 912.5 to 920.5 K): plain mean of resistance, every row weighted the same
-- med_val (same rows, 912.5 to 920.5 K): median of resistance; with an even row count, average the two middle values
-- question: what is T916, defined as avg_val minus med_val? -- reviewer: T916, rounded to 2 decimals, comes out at -0.11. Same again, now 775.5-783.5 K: 0.16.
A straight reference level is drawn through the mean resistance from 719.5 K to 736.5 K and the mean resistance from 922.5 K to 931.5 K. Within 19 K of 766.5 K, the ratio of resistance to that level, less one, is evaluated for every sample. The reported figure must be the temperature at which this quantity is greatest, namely 782.0 K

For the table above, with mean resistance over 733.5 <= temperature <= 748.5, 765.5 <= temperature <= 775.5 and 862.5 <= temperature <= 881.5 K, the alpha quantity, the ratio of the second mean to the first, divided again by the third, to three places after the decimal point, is 0.055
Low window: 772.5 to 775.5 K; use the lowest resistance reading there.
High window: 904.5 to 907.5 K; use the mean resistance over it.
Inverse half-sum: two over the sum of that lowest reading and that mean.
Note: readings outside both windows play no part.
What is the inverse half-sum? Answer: 0.0551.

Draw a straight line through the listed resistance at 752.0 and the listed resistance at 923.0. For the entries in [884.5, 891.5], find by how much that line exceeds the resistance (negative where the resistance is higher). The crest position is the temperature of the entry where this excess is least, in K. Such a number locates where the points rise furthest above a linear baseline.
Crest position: 890.0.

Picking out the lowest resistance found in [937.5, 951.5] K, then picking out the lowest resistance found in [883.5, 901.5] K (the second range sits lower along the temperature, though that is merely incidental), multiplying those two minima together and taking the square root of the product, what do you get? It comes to 17.2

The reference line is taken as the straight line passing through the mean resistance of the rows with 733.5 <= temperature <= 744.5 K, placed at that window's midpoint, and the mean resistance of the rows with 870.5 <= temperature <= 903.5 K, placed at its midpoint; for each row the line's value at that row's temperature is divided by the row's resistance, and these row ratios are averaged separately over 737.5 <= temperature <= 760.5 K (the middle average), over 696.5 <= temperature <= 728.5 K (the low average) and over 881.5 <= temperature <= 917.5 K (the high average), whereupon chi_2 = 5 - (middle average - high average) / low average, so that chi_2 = 5.02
